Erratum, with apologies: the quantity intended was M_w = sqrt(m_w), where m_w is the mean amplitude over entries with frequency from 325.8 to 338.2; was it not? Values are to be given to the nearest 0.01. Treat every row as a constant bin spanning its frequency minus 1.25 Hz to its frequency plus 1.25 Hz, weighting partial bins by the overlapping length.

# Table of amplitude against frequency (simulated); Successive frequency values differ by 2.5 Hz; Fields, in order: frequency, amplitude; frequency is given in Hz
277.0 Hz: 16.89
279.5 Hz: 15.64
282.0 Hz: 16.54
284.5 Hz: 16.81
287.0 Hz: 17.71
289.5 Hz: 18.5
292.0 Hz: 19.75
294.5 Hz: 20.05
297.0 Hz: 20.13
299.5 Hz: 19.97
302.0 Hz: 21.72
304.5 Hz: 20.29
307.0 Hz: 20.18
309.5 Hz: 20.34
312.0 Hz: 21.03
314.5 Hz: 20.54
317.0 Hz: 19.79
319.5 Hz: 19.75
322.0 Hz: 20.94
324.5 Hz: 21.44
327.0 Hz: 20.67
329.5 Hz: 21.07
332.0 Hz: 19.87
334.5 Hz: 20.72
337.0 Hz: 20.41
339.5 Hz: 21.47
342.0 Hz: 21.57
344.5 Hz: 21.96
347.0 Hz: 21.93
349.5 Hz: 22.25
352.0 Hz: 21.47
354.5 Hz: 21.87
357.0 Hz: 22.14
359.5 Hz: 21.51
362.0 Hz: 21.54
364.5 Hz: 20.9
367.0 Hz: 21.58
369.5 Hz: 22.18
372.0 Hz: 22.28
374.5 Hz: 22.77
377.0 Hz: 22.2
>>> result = 4.53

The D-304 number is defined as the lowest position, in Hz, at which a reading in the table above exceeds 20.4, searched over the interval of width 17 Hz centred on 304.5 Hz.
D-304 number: 302.0 Hz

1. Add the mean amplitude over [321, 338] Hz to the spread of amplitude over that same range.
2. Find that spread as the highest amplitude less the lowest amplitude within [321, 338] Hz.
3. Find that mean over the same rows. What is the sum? 22.3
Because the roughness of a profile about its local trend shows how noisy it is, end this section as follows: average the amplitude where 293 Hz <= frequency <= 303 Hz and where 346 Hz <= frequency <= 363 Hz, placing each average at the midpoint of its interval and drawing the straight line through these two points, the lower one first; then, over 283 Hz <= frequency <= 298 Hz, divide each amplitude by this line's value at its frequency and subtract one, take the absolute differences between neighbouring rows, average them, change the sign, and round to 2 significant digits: -0.030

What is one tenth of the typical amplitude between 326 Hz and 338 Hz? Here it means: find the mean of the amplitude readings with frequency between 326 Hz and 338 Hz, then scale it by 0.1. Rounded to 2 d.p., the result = 2.05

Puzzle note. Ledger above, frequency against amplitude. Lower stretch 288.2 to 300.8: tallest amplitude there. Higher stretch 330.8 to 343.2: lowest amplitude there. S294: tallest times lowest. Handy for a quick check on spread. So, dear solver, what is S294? 400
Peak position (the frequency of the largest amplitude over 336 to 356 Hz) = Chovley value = 349.5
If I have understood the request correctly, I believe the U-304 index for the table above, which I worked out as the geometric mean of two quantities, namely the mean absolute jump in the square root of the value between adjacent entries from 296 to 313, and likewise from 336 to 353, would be 0.062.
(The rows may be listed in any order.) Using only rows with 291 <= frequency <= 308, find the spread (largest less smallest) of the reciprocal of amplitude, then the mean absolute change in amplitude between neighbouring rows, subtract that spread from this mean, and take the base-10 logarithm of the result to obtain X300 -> -0.20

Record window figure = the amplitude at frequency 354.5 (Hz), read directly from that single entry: 21.87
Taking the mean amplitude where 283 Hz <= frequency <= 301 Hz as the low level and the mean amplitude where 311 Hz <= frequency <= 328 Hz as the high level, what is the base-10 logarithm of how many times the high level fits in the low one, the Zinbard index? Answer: -0.035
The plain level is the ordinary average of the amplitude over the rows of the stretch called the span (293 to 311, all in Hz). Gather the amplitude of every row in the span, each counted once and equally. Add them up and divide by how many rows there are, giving 20.4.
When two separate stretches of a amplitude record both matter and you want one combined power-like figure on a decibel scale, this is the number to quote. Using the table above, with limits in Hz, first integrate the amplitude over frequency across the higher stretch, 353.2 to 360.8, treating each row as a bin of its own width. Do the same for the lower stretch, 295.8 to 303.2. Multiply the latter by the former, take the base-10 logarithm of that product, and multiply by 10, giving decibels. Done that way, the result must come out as 44.0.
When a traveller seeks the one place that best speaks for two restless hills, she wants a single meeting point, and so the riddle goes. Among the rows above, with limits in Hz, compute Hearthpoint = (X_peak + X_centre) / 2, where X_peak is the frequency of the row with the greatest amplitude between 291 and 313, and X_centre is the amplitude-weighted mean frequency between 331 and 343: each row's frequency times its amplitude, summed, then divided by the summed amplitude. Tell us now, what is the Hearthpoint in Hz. 319.5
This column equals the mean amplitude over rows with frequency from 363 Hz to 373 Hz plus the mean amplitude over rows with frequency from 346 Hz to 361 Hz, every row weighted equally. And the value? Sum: 43.6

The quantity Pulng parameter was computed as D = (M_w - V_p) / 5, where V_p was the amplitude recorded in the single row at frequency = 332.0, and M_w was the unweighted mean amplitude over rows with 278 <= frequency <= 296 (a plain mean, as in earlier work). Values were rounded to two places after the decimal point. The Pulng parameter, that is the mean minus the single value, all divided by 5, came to -0.40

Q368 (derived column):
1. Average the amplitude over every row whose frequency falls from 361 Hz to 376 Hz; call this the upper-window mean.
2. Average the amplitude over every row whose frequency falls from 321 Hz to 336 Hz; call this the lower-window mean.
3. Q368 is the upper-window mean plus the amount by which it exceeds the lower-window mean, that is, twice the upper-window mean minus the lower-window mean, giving 23.0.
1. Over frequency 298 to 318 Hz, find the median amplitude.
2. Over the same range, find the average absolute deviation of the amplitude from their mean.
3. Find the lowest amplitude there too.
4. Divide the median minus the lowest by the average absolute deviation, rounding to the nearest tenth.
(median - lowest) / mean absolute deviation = 1.1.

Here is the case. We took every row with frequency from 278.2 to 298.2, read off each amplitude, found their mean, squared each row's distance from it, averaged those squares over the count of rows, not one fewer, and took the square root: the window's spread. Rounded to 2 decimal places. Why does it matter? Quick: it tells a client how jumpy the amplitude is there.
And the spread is 1.62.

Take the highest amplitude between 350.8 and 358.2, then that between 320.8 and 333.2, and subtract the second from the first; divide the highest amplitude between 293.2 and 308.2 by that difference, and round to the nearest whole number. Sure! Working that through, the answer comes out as 31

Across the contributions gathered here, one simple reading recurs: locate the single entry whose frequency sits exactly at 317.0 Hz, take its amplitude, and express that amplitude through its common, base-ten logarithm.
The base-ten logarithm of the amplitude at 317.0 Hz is 1.30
